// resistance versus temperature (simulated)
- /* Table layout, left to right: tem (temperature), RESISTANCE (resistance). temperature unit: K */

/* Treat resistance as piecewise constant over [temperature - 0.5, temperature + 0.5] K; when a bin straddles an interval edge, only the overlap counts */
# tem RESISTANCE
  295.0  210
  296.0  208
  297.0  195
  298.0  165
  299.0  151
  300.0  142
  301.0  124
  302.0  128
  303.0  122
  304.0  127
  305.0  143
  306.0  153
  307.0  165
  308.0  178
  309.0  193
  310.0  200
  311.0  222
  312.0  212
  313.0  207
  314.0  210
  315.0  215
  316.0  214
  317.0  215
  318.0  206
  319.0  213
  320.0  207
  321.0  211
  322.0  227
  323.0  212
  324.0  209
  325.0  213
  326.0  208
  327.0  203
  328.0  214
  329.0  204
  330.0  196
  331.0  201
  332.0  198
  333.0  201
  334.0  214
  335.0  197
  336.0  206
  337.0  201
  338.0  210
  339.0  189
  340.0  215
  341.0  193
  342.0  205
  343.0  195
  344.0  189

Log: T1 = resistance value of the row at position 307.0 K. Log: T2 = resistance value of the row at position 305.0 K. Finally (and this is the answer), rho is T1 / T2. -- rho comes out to 1.2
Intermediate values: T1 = 165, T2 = 143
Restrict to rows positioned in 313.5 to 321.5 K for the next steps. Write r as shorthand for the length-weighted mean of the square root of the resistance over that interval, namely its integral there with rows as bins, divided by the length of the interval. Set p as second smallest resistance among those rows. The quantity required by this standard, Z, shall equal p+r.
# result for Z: 222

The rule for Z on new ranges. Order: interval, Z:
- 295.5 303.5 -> 136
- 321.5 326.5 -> 224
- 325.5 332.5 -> 212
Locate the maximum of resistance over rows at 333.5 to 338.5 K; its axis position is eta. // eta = 334.0 K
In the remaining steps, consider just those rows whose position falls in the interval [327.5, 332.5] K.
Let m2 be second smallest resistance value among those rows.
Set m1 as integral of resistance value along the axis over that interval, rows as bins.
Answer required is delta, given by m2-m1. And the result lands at -815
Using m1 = 1013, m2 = 198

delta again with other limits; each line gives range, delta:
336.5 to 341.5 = -815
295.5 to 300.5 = -710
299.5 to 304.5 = -519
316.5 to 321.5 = -845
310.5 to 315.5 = -856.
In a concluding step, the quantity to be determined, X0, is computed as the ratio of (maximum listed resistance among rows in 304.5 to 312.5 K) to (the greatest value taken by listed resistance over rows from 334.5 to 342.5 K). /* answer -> 1.03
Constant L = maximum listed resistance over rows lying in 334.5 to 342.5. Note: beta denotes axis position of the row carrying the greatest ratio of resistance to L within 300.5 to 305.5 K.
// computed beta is 305.0 K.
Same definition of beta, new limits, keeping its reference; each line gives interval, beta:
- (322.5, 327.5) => 325.0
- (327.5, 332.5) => 328.0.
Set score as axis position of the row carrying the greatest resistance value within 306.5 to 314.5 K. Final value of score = 311.0 K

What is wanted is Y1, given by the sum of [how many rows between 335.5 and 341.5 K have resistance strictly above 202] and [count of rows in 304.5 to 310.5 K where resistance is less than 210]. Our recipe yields 9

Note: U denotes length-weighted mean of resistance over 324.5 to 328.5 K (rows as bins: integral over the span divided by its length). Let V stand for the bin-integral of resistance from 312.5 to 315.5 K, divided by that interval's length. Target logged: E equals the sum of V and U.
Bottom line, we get 420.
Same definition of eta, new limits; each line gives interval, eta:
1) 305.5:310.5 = 310.0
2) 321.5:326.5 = 322.0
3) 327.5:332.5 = 328.0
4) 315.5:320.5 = 317.0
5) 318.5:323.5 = 322.0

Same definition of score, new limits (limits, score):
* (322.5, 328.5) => 328.0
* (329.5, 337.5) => 334.0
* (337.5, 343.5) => 340.0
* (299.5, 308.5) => 308.0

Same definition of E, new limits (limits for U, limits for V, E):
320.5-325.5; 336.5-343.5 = 416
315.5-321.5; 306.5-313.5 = 408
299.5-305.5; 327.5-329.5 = 340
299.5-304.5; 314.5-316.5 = 343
